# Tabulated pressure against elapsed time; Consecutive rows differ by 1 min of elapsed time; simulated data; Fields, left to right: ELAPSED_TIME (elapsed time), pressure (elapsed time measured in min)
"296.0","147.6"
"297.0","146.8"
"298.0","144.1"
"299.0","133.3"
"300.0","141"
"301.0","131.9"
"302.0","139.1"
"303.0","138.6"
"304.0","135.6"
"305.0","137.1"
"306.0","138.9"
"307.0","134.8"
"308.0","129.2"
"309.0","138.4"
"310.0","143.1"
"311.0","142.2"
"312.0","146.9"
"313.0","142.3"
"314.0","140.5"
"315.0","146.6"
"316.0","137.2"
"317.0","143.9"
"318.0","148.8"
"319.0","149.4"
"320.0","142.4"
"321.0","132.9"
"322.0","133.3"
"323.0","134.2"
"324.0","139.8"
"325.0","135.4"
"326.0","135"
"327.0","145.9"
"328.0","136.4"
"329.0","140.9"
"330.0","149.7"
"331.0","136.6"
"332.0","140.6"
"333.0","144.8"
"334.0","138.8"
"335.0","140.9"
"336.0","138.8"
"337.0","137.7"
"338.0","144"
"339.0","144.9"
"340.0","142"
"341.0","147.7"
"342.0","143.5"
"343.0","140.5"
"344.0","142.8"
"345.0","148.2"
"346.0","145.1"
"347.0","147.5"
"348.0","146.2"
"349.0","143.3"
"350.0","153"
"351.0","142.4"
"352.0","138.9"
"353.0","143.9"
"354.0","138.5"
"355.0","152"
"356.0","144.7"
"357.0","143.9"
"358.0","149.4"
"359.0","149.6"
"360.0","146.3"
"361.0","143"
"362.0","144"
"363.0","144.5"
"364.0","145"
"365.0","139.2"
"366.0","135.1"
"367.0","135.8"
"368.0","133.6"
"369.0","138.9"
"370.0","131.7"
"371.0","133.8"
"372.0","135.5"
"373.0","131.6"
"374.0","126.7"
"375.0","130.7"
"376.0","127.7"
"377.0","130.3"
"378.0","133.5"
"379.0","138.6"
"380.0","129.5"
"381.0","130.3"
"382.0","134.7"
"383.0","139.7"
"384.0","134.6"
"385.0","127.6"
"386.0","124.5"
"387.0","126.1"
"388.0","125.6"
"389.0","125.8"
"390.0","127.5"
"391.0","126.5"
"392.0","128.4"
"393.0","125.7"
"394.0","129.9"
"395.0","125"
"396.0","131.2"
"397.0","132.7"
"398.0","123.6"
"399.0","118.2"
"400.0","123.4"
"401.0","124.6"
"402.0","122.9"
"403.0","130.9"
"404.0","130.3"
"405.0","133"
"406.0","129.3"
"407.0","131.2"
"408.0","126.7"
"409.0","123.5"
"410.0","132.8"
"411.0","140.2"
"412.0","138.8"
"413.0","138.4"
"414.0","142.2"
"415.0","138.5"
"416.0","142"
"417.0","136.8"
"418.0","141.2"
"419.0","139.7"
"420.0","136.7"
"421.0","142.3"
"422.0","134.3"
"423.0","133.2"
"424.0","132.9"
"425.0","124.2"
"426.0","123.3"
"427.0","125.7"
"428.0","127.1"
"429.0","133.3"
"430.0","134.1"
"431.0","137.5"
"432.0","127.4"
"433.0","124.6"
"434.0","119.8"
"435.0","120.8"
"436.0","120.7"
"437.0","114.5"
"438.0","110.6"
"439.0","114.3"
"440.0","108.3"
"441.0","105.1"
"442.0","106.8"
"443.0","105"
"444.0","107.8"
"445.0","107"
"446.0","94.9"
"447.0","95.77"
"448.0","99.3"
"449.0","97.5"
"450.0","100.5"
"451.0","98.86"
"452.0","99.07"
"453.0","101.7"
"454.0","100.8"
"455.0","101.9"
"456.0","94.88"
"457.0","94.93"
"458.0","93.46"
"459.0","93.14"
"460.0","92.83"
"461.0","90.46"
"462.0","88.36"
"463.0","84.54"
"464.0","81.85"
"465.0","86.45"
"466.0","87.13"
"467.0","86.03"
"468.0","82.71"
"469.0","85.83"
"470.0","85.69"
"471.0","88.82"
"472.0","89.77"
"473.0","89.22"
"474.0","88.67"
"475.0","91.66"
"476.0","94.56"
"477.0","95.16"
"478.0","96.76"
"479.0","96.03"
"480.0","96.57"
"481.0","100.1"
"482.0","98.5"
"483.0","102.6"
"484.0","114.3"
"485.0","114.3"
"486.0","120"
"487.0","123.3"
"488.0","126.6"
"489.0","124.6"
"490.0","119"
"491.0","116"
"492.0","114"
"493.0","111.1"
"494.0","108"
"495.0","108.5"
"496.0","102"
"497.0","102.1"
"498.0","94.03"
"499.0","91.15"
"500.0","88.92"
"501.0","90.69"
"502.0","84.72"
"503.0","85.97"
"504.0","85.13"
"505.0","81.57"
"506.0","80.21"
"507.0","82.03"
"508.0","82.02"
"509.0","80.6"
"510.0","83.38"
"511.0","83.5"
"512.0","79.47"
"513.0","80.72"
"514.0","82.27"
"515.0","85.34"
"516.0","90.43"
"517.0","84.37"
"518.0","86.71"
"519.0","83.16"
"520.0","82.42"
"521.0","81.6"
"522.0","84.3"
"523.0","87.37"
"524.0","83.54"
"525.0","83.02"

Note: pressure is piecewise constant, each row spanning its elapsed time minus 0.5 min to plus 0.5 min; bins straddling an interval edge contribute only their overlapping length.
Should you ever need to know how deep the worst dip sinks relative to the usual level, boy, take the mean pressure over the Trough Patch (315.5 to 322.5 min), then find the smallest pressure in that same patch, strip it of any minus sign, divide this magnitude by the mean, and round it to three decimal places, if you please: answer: 0.942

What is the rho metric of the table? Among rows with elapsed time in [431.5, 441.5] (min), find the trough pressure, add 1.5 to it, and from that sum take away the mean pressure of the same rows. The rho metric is -10.0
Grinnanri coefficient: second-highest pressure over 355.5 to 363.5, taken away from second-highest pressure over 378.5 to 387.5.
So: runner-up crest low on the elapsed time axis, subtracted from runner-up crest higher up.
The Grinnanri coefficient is -11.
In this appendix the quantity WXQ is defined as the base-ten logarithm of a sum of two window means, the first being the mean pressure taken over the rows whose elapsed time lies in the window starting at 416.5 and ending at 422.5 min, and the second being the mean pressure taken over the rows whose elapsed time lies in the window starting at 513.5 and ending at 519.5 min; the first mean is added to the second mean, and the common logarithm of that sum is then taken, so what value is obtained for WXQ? 2.35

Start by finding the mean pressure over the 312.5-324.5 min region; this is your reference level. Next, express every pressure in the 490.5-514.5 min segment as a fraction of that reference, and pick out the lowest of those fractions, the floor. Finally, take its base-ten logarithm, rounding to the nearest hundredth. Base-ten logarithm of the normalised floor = -0.25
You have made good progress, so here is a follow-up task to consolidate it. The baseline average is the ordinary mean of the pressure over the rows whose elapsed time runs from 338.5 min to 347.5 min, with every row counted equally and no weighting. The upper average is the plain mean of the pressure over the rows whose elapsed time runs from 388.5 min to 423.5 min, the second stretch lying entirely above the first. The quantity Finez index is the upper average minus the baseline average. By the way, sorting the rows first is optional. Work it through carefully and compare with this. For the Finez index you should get -13.0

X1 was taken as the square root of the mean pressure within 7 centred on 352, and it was 12.0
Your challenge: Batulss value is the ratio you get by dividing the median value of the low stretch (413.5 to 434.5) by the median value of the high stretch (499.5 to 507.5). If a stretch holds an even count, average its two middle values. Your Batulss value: 1.58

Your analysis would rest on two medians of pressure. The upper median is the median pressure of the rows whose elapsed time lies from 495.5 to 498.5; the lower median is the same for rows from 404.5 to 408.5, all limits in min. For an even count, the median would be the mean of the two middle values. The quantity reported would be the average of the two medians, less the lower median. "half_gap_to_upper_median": -14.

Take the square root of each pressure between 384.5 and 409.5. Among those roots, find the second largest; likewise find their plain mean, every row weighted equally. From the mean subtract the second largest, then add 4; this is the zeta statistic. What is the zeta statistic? 3.75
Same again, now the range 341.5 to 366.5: 3.69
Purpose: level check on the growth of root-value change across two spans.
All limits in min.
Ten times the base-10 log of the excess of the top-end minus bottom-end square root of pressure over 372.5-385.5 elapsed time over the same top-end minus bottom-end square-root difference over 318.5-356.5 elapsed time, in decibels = -17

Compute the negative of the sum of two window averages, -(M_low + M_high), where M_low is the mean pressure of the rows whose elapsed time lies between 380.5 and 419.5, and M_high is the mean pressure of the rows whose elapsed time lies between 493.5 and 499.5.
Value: -232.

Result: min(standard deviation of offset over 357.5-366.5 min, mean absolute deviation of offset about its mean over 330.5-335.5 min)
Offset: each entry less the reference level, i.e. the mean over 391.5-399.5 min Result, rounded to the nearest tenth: 2.1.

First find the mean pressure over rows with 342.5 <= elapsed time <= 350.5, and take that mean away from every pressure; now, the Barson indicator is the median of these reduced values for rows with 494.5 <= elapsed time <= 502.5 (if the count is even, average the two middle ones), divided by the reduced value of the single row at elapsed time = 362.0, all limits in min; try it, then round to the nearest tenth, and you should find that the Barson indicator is 29.2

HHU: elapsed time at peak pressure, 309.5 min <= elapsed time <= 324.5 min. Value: 319.0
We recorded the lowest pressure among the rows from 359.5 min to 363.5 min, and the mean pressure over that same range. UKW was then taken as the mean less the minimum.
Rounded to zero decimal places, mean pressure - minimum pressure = 1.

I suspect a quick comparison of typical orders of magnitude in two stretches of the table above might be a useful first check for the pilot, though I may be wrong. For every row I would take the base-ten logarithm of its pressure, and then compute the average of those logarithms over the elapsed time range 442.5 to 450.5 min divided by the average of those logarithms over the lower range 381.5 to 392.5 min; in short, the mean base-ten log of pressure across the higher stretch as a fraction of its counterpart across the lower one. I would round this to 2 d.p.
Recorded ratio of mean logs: 0.95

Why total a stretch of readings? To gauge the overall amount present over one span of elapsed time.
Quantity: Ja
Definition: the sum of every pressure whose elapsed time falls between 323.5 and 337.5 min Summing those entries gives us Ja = 1961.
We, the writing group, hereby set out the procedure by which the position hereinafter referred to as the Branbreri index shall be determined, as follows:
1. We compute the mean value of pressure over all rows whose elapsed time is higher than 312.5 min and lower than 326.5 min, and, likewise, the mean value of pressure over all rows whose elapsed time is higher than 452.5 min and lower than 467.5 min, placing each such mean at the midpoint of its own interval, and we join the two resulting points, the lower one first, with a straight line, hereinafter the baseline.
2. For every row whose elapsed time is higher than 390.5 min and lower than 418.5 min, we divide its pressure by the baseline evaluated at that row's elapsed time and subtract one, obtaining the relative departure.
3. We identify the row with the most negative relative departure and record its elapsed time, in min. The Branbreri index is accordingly 399.0 min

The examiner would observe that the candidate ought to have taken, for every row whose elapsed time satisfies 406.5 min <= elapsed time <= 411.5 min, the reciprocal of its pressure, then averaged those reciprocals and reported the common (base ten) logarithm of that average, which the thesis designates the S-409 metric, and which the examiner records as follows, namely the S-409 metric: -2.12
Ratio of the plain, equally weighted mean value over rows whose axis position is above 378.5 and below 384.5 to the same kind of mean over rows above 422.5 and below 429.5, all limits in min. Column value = 1.0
